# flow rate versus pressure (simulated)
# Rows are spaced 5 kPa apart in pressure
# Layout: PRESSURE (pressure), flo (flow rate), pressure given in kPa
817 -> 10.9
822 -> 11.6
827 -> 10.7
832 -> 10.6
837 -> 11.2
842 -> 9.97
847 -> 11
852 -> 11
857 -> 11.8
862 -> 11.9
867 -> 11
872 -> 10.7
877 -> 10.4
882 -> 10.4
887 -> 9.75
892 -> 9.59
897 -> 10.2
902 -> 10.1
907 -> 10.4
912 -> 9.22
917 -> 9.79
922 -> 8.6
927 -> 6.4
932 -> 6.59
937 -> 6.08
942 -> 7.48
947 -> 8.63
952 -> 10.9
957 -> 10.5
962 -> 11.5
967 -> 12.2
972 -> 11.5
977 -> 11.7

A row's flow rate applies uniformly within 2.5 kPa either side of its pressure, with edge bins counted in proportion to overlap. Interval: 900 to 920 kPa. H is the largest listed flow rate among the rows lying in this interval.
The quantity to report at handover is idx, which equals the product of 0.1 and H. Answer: 1.04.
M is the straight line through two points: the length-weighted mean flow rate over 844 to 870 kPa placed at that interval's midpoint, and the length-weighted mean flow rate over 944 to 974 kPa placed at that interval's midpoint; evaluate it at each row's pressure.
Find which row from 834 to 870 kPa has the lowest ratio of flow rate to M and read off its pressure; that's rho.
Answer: 842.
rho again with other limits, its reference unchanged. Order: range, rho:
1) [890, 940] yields 937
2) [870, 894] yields 892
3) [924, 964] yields 937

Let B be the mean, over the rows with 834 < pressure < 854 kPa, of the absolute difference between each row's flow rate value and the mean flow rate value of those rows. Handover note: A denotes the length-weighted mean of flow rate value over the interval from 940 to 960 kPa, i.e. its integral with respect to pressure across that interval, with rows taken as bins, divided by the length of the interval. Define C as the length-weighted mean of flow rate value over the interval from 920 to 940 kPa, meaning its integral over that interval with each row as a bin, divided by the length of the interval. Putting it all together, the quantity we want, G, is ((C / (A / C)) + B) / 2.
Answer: 2.7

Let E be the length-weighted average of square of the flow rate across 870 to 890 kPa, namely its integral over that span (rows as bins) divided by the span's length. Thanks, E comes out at 106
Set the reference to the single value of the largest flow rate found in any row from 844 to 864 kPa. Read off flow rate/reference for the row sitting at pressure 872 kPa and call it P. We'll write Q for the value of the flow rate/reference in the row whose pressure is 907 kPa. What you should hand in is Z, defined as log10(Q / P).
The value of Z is -0.01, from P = 0.90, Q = 0.87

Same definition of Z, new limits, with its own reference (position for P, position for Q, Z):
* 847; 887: -0.05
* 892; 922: -0.05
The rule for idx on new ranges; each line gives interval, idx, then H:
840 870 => 1.19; 11.9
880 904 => 1.04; 10.4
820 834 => 1.16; 11.6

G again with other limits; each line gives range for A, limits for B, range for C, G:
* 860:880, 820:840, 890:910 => 4.8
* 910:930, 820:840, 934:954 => 4.1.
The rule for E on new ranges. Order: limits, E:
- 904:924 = 91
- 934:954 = 70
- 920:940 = 48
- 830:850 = 115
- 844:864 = 130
